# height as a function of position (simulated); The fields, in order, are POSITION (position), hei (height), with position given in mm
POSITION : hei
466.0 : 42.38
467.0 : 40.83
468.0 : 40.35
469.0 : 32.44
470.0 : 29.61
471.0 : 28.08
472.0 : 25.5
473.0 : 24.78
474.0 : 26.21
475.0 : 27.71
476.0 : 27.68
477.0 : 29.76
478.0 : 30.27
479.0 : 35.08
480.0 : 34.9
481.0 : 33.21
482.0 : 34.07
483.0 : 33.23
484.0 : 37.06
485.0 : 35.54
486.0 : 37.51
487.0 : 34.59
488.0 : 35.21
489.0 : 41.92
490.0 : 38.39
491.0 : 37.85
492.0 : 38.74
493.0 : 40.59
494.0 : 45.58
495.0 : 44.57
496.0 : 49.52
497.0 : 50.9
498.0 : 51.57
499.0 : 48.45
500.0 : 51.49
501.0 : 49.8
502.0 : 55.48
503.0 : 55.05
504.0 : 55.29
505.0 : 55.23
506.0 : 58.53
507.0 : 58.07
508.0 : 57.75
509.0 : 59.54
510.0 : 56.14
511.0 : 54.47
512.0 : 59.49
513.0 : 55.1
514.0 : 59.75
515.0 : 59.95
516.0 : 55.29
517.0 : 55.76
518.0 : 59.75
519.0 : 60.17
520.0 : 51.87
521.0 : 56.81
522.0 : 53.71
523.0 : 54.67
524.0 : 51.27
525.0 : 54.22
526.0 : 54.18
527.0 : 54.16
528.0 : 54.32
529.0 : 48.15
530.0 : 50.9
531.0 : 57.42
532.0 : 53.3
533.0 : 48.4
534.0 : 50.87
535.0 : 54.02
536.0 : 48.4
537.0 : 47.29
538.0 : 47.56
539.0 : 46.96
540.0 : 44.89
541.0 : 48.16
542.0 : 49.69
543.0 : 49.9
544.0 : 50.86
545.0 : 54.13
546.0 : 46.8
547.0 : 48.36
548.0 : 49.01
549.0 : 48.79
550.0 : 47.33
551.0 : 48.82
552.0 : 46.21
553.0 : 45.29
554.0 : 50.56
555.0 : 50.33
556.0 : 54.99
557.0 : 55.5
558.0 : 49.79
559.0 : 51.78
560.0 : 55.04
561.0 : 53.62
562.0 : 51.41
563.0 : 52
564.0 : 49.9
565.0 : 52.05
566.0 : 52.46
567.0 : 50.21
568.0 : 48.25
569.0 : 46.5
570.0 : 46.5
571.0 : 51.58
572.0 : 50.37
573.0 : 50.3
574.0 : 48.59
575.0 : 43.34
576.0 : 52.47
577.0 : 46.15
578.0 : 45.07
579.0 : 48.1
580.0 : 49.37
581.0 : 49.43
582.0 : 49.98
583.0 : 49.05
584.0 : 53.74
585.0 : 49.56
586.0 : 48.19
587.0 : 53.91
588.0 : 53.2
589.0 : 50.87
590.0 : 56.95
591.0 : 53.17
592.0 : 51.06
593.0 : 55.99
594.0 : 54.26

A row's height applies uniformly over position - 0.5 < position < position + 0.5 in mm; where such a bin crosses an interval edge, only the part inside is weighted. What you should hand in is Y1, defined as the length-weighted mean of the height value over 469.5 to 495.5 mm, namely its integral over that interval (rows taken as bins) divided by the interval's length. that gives 34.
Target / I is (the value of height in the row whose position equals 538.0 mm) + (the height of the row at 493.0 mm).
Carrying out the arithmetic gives 88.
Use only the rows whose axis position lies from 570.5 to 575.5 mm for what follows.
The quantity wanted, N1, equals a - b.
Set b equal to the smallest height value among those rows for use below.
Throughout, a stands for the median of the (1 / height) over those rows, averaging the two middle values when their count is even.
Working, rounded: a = 0.0199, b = 43.34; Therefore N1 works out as -43.3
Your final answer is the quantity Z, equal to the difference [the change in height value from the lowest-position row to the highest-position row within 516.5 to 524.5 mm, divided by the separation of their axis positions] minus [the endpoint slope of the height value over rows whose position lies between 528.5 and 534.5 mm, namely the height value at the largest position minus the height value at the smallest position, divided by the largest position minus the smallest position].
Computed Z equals -1.2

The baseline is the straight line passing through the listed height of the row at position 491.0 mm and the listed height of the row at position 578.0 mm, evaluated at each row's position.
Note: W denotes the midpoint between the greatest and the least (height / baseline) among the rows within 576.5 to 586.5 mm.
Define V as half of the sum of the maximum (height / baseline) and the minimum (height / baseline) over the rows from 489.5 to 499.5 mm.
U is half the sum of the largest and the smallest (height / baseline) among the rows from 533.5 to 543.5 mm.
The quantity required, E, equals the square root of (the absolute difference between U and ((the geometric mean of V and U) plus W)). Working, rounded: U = 1.2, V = 1.17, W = 1.09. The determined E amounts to 1.04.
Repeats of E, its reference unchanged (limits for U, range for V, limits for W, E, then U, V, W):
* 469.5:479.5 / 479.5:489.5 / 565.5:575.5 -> 1.08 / 0.8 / 1.00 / 1.08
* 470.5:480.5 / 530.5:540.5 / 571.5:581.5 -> 1.12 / 0.8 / 1.23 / 1.07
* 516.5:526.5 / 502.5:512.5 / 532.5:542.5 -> 1.10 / 1.4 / 1.45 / 1.19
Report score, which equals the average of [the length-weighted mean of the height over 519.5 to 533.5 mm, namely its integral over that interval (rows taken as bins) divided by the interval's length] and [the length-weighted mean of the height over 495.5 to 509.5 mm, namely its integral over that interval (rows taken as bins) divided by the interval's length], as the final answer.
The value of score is 54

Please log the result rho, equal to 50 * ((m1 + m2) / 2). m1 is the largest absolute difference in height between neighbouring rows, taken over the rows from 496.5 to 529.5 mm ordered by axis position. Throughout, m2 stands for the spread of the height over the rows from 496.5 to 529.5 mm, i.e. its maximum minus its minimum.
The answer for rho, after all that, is 508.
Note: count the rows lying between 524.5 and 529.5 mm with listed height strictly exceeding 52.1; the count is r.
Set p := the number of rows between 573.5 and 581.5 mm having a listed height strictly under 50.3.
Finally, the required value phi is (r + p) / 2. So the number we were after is 5.5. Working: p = 7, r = 4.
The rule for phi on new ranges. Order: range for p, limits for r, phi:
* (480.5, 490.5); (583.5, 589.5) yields 6.5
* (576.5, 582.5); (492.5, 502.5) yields 3.5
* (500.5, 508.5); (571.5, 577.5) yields 1.0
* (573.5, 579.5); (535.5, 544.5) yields 2.5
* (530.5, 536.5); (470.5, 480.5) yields 1.0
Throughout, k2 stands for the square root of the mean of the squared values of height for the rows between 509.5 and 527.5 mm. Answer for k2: 56.0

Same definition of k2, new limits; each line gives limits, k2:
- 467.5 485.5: 31.7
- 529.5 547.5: 50.0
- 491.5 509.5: 51.8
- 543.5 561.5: 50.5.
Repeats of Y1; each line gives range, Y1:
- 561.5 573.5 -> 50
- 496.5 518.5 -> 56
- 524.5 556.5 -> 50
